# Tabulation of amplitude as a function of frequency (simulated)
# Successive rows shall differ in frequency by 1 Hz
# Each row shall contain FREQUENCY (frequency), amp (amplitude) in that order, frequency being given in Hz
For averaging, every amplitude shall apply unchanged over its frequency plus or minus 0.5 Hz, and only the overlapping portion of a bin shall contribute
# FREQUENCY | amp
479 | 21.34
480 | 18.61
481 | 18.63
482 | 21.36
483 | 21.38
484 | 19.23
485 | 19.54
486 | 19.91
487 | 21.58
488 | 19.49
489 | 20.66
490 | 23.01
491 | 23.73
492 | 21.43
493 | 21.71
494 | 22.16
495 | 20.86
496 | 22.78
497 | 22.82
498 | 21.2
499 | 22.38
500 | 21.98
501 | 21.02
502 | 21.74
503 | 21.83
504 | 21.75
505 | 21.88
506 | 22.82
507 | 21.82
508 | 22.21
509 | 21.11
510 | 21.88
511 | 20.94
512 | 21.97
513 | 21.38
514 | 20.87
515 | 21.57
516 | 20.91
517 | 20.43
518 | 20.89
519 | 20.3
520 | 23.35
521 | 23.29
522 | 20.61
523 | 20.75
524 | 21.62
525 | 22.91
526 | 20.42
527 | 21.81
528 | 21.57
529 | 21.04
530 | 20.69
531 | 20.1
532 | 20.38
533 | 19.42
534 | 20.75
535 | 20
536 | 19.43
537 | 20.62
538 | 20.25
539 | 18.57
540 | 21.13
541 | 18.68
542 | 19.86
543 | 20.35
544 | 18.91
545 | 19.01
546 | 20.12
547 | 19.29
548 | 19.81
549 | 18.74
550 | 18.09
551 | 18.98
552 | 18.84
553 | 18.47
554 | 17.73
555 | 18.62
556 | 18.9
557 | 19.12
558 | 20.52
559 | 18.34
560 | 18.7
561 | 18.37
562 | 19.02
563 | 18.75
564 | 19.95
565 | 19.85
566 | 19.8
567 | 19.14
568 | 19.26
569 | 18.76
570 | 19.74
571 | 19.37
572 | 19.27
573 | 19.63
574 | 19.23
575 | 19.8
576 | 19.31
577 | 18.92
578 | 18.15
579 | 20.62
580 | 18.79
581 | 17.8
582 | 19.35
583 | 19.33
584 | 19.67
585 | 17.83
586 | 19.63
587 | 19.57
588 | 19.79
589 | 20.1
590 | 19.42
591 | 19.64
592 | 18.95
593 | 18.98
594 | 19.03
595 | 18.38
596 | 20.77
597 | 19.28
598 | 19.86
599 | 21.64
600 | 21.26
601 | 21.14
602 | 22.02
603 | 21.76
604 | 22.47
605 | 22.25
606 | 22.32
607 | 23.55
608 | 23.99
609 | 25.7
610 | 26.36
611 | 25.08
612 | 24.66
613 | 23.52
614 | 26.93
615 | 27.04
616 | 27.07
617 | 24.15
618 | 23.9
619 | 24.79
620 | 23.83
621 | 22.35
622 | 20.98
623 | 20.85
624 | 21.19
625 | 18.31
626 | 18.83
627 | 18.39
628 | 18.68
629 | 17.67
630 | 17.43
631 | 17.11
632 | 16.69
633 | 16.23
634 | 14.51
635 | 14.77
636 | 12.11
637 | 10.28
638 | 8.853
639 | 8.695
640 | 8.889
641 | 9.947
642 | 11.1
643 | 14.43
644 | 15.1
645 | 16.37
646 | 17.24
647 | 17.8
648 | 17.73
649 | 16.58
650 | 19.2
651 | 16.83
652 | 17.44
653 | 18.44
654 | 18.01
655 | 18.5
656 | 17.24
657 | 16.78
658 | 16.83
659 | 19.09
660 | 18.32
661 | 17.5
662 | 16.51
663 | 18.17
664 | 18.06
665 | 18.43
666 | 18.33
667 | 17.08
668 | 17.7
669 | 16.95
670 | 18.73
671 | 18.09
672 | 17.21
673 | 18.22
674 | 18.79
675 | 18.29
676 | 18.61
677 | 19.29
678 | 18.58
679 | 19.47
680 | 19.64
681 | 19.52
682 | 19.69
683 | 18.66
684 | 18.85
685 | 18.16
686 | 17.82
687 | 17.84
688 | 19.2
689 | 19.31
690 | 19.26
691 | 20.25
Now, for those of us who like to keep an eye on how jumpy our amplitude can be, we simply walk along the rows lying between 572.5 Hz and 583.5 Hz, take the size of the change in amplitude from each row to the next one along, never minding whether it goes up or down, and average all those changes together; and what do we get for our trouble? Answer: 0.95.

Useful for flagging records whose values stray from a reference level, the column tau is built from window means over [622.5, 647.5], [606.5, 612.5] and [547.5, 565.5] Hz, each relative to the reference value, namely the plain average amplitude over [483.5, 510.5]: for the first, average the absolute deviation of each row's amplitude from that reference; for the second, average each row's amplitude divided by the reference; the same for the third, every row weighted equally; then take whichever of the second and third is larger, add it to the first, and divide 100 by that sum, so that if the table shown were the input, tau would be 13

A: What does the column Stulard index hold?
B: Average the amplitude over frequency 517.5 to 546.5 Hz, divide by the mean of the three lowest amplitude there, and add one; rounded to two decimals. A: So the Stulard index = 2.10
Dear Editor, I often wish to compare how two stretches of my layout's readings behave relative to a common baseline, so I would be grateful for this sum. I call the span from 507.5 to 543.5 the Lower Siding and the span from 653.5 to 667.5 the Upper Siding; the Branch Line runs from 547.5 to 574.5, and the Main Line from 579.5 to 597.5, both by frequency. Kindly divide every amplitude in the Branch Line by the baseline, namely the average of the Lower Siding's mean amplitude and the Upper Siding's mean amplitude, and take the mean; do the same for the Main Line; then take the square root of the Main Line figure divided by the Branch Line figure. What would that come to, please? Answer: 1.00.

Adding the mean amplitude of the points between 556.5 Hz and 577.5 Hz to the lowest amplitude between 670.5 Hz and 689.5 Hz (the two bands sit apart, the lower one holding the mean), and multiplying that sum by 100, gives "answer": 3649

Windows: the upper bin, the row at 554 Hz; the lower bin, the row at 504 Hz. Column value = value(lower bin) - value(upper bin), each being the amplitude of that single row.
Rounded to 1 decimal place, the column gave 4.0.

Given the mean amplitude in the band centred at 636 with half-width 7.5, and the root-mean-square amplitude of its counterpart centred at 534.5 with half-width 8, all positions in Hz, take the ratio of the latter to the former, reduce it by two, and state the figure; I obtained -0.47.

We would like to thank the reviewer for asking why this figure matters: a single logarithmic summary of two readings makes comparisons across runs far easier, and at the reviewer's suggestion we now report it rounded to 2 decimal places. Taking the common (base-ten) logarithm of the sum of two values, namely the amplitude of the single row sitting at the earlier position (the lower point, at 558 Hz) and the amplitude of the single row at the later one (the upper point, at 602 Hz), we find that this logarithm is 1.63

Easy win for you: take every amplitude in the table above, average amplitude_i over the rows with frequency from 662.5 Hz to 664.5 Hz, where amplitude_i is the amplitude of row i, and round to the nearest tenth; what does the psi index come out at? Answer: 18.1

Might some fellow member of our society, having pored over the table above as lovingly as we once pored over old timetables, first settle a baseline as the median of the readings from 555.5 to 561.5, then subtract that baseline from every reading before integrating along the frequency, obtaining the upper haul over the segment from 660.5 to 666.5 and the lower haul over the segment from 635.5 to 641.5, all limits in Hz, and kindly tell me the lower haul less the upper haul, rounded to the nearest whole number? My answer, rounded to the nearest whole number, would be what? -48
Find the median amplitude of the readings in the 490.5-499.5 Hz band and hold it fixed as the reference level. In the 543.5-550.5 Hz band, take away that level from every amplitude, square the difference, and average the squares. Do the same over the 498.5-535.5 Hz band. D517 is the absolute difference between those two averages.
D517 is 8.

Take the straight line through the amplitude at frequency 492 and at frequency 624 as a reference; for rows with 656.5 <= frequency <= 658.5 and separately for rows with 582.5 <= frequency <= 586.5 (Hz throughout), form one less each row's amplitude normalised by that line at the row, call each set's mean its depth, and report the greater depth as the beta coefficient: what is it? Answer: 0.20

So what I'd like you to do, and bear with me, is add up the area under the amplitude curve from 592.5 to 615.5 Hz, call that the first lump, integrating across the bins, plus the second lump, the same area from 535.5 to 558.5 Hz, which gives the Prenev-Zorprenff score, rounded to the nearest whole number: 962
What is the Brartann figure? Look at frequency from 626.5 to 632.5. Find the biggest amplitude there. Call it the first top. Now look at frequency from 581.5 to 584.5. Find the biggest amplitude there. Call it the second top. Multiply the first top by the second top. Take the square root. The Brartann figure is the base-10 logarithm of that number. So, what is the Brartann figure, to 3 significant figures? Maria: 1.28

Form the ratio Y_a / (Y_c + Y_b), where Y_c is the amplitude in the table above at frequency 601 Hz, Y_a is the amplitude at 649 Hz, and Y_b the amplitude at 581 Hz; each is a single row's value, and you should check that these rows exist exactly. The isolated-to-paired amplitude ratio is 0.43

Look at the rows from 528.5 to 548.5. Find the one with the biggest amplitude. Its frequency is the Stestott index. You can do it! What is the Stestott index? 540 Hz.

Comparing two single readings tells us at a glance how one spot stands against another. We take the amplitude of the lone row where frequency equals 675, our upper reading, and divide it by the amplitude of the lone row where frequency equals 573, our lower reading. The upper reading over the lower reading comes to 0.93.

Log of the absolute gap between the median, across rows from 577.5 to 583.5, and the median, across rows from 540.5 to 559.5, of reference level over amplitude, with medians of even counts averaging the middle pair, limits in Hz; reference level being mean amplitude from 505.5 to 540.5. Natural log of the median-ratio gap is -4.8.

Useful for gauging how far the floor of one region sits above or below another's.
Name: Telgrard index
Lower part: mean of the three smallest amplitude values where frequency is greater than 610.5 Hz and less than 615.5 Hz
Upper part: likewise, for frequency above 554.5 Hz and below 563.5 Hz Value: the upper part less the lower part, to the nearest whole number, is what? -6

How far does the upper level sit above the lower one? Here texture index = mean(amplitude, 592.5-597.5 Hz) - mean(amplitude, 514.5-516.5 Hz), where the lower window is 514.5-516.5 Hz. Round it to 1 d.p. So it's -2.0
